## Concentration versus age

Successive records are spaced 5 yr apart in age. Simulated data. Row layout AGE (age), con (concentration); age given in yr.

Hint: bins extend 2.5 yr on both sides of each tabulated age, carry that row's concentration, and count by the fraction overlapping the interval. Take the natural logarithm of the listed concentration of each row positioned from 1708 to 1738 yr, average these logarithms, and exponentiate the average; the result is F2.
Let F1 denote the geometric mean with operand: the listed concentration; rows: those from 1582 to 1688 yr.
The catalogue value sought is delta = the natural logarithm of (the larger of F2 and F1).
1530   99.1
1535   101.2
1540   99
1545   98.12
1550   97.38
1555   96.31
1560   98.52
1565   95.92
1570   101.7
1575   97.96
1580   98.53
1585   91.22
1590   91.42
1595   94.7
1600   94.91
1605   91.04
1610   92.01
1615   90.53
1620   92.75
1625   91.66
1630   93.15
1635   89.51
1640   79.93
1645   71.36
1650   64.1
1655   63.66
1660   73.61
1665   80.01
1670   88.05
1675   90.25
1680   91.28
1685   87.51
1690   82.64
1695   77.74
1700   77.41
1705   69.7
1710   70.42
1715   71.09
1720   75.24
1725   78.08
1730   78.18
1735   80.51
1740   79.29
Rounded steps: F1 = 85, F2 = 75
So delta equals 4.45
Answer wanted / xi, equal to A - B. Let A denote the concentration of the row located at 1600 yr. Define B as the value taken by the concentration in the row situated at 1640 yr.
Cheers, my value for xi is 15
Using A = 94.91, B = 79.93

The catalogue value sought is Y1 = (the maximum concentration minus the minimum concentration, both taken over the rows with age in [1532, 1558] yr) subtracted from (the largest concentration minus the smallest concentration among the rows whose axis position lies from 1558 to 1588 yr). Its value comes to 6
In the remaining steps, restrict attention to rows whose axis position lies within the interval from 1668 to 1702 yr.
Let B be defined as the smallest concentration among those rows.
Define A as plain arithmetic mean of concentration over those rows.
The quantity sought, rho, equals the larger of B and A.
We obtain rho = 85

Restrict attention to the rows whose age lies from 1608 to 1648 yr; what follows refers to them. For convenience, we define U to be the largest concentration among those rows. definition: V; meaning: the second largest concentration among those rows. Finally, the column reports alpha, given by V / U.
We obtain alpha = 0.996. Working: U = 93.15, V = 92.75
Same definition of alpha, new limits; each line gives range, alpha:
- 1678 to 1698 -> 0.959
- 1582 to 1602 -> 0.998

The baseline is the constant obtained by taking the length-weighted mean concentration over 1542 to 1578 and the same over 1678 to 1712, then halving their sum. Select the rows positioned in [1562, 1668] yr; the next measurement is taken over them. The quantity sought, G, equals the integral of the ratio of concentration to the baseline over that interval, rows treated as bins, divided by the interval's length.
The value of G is 0.99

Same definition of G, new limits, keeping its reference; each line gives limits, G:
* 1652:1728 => 0.88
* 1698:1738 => 0.85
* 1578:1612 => 1.05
